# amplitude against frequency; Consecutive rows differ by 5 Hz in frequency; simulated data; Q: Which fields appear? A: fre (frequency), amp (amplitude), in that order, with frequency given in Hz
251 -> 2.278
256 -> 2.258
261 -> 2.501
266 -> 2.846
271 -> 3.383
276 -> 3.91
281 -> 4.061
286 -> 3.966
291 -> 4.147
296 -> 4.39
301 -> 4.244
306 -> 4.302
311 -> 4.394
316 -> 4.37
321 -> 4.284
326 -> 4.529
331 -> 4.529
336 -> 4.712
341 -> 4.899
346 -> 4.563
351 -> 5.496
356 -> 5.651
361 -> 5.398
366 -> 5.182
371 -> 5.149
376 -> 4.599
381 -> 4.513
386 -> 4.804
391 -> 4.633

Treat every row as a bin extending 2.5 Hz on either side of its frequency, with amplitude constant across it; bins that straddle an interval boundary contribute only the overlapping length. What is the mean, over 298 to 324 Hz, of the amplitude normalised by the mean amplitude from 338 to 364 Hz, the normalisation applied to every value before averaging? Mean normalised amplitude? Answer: 0.83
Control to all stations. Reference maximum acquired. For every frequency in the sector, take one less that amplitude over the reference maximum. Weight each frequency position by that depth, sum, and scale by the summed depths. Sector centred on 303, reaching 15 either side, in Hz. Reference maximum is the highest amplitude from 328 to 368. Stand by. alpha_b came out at 303.1 Hz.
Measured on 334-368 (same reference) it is 346.2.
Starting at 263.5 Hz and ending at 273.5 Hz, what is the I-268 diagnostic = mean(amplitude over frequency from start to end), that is 3.1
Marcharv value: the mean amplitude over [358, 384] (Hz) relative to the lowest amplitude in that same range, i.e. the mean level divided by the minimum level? 1.10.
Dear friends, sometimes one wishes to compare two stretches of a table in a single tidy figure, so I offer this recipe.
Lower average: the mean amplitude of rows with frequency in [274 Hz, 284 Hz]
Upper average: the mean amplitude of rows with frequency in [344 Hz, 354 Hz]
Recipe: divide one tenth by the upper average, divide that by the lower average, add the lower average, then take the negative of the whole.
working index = -3.99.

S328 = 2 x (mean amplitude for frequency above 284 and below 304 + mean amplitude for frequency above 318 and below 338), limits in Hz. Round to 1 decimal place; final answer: 17.4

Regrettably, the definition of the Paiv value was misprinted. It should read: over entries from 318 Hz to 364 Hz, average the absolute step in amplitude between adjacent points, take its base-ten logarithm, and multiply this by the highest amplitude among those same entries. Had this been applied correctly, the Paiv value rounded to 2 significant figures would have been -3.1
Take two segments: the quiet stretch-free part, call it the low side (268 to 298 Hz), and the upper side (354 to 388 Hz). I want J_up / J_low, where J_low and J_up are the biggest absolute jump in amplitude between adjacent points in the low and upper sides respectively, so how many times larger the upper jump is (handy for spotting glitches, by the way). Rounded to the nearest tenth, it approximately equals 1.0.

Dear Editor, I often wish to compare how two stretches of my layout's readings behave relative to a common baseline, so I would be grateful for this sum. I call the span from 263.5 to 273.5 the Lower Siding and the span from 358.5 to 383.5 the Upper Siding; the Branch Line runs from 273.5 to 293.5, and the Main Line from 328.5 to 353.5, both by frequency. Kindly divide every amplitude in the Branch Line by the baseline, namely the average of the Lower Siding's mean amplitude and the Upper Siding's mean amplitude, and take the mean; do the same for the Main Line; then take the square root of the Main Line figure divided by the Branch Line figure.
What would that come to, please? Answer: 1.10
